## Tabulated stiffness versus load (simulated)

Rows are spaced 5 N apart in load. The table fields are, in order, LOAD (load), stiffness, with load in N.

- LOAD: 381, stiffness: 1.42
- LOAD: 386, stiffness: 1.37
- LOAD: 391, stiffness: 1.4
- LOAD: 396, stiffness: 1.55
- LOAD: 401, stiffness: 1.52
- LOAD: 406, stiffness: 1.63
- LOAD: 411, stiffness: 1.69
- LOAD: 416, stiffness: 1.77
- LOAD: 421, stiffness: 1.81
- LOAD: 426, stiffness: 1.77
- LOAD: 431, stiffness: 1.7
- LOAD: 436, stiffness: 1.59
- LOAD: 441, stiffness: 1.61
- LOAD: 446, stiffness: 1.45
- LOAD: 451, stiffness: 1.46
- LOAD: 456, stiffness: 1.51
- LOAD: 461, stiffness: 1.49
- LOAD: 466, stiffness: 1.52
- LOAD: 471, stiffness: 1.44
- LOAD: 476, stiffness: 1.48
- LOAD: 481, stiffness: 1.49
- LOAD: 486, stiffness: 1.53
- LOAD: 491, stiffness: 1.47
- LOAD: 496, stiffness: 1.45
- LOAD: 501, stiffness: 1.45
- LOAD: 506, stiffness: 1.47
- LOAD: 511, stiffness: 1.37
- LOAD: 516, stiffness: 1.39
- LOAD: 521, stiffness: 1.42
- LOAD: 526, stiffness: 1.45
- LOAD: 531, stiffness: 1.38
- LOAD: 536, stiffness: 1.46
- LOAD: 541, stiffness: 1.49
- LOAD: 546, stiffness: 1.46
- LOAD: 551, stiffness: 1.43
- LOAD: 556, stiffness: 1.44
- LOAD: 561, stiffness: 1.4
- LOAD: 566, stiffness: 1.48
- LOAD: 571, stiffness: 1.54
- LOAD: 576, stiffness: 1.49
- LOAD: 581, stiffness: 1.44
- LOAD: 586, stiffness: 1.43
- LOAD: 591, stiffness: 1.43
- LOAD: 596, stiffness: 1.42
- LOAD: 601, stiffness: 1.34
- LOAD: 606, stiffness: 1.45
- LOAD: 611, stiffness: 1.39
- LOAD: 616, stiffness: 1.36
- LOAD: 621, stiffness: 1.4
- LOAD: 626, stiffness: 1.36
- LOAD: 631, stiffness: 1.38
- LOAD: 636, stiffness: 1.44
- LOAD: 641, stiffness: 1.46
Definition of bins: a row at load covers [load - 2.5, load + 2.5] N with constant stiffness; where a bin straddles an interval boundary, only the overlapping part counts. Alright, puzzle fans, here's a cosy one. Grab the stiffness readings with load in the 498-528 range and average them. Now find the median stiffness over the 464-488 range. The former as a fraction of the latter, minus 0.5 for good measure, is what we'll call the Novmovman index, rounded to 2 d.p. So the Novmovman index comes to 0.46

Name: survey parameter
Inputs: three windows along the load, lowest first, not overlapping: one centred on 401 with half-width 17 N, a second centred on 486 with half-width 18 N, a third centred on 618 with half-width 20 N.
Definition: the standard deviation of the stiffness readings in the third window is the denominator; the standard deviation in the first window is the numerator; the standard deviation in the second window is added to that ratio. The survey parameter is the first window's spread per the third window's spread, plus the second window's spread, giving 3.8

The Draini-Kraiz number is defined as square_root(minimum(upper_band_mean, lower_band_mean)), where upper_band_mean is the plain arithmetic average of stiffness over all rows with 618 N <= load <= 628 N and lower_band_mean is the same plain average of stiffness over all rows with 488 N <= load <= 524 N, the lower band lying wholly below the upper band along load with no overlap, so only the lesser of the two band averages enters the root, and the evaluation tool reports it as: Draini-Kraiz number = 1.17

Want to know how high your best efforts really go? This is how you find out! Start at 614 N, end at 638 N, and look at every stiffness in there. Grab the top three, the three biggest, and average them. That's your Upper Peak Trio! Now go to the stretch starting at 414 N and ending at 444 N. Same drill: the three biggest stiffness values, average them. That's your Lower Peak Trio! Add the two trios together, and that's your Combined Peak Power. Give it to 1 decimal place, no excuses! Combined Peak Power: 3.2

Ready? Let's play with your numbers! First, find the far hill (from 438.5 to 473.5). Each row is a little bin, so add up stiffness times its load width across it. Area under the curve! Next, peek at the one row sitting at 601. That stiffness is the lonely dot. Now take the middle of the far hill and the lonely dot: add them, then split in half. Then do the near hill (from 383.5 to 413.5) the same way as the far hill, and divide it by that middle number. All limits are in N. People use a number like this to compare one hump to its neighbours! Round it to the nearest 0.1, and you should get 1.7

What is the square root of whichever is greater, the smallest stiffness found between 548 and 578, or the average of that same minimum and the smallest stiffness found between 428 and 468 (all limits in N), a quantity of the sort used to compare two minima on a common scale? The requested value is 1.19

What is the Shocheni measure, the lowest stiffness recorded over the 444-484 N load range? 1.44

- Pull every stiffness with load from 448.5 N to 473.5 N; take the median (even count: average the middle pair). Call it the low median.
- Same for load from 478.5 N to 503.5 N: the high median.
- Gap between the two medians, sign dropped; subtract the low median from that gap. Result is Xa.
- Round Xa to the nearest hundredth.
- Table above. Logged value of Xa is -1.47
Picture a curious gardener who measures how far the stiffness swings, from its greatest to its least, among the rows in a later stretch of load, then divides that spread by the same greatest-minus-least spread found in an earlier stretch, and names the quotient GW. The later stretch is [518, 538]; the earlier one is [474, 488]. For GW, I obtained 1.6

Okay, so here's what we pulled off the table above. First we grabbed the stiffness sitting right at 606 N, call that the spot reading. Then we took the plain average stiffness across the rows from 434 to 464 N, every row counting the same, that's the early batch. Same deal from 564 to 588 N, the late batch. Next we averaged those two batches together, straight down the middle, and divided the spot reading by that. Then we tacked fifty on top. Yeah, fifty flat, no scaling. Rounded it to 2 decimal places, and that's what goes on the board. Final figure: 50.97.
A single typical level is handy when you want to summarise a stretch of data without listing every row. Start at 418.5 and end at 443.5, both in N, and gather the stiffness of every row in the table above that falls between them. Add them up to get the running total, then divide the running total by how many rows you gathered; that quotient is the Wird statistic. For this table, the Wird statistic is 1.70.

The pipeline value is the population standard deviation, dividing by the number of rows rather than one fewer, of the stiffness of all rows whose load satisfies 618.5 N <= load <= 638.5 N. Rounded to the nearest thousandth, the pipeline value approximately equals 0.030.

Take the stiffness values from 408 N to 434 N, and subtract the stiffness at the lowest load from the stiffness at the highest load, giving 0.010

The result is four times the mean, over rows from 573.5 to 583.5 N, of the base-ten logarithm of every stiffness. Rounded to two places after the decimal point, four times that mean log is 0.66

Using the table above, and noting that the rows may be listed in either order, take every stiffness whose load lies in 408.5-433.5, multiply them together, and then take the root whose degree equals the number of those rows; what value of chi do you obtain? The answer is 1.75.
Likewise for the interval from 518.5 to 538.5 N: 1.43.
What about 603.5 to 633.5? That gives 1.39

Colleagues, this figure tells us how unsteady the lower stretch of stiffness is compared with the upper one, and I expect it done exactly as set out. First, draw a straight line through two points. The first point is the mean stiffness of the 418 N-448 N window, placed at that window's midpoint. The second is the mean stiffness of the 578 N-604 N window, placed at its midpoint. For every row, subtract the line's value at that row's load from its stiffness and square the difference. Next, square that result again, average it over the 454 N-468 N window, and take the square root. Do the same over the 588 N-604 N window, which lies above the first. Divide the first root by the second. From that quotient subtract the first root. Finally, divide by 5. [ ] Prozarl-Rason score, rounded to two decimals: 1.28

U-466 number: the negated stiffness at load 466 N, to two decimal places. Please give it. -1.52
